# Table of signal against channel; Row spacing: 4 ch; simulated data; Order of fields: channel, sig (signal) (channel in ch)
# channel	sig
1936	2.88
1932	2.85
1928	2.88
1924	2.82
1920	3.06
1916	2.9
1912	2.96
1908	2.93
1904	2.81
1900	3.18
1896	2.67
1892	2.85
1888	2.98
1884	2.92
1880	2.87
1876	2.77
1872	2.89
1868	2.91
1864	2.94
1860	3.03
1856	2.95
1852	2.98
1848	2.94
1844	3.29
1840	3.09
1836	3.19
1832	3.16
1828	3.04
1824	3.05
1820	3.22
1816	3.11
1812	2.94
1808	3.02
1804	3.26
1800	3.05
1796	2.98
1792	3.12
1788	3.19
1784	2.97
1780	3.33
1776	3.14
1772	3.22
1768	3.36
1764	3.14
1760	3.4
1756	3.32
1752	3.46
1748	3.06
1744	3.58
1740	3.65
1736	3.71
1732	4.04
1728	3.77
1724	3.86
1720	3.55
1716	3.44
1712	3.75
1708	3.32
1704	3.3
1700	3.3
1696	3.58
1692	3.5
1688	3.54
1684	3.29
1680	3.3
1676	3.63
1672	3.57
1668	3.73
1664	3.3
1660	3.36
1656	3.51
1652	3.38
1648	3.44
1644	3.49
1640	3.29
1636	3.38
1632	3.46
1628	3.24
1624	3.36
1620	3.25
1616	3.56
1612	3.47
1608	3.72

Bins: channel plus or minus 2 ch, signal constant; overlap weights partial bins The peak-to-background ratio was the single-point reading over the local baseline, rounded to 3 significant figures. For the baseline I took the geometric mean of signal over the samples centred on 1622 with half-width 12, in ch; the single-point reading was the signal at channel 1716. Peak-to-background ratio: 1.02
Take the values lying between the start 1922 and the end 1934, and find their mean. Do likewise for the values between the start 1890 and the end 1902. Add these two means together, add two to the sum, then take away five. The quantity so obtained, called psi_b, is 2.75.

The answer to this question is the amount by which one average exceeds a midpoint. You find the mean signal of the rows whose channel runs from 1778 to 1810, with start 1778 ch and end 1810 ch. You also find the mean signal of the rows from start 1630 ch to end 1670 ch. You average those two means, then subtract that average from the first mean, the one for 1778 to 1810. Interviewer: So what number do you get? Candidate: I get -0.16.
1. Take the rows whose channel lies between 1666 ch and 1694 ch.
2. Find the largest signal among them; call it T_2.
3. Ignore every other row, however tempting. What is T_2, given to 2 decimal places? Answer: 3.73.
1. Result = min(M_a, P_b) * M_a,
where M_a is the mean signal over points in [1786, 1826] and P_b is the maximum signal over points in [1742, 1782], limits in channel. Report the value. 9.57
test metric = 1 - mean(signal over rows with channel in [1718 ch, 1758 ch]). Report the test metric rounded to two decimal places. -2.60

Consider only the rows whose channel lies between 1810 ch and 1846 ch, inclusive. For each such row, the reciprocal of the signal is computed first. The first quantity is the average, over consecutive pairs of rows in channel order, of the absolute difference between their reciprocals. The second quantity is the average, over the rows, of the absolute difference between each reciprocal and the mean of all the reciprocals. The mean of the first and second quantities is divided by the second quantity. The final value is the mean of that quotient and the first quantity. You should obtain 0.60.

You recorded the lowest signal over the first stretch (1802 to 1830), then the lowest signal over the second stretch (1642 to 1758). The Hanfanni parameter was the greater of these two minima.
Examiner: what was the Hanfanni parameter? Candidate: 3.06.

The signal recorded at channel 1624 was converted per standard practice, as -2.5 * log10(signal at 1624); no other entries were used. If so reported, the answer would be -1.32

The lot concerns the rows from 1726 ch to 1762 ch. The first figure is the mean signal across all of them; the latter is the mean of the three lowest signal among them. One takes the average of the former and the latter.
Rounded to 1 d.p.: 3.4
